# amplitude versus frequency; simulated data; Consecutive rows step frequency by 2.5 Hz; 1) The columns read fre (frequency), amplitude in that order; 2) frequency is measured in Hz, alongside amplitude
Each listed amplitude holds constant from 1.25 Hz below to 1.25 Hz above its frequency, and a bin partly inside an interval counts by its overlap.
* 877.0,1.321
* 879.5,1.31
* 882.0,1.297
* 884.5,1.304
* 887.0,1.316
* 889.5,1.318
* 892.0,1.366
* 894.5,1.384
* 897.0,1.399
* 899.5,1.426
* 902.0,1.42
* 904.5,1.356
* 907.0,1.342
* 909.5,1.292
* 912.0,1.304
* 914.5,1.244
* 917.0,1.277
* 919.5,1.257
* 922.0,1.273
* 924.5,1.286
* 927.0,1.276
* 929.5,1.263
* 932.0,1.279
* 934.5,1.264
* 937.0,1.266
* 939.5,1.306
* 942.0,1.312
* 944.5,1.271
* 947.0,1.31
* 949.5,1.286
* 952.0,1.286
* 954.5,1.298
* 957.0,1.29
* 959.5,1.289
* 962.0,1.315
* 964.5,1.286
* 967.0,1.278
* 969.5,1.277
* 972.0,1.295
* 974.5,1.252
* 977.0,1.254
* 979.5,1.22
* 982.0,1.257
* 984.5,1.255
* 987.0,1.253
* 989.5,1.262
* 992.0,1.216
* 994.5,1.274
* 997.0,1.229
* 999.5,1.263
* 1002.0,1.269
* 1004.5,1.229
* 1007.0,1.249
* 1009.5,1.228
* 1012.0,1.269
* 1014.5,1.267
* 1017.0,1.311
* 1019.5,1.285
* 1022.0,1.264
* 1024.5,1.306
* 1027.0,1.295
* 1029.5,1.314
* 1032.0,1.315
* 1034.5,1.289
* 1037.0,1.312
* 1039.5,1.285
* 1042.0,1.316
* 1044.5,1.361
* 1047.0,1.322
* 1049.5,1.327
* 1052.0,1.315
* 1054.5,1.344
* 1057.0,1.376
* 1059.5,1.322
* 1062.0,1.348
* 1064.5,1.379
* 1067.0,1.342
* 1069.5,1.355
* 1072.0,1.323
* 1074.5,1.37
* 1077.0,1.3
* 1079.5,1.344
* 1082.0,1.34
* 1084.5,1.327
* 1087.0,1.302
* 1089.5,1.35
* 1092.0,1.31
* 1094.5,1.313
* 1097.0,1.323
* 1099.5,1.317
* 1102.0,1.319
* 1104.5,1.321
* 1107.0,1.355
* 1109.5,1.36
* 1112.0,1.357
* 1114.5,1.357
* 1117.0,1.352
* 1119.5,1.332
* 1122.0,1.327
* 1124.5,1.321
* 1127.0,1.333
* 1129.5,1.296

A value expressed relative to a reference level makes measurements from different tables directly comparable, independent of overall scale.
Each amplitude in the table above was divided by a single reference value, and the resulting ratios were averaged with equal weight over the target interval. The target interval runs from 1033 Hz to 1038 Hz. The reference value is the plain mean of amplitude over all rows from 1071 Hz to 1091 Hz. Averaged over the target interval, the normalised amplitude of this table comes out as 0.98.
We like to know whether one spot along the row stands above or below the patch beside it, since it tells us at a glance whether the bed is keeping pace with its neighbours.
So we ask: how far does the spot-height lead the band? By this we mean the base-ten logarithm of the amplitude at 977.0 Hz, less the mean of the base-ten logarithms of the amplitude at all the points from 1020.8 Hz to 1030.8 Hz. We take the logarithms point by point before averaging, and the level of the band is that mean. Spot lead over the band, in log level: -0.014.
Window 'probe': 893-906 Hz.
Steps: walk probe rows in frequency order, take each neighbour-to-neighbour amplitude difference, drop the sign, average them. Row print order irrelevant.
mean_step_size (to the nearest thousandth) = 0.028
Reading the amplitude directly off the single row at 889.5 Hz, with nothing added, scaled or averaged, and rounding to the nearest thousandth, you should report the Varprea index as 1.318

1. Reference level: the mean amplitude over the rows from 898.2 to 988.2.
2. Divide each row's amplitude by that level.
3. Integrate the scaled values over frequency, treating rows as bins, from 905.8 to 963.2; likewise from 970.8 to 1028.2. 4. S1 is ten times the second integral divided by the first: 9.8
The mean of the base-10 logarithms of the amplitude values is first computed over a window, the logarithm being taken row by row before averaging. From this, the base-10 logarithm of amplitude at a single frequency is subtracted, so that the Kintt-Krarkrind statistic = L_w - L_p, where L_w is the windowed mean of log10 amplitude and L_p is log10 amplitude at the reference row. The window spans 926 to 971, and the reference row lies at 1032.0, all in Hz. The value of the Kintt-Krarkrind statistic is -0.010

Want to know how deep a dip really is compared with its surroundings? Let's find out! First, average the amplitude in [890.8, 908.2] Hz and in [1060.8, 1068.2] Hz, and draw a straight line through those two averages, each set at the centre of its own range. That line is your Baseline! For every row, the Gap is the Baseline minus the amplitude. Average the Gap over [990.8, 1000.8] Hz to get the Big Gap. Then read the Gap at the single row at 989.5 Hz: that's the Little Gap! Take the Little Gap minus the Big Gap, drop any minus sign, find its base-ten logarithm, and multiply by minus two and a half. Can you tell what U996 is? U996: 4.5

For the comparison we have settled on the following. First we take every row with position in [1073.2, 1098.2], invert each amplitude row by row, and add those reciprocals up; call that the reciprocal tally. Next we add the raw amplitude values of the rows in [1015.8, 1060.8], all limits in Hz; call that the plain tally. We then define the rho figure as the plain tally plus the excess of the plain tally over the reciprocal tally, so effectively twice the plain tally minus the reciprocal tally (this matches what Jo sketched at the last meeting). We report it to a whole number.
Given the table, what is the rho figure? 40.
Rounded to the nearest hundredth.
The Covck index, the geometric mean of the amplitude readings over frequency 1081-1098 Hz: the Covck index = 1.32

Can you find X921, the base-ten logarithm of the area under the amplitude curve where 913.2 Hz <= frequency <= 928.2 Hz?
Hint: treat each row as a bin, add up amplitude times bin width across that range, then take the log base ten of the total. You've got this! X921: 1.28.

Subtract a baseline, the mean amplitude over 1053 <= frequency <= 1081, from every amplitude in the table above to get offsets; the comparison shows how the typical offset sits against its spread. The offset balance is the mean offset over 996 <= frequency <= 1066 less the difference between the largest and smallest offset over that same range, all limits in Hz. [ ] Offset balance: -0.20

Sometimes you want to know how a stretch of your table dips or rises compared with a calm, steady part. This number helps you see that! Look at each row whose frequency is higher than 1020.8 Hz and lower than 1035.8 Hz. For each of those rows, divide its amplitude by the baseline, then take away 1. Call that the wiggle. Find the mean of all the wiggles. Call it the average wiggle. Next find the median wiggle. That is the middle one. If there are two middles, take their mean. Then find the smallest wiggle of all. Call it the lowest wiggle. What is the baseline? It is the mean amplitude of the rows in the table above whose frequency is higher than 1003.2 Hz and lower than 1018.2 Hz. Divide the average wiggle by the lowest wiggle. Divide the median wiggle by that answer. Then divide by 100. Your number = 0.0000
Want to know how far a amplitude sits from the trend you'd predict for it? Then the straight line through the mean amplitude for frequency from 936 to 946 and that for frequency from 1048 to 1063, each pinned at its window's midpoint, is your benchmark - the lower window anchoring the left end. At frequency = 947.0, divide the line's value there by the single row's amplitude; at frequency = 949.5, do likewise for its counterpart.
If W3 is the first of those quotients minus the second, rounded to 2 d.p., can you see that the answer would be -0.02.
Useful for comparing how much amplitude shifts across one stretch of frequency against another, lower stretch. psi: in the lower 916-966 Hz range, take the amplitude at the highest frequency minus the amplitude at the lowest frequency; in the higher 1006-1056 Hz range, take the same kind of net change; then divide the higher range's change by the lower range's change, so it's 10.6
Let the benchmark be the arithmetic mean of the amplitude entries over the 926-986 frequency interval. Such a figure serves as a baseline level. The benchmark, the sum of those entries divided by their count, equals 1.28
